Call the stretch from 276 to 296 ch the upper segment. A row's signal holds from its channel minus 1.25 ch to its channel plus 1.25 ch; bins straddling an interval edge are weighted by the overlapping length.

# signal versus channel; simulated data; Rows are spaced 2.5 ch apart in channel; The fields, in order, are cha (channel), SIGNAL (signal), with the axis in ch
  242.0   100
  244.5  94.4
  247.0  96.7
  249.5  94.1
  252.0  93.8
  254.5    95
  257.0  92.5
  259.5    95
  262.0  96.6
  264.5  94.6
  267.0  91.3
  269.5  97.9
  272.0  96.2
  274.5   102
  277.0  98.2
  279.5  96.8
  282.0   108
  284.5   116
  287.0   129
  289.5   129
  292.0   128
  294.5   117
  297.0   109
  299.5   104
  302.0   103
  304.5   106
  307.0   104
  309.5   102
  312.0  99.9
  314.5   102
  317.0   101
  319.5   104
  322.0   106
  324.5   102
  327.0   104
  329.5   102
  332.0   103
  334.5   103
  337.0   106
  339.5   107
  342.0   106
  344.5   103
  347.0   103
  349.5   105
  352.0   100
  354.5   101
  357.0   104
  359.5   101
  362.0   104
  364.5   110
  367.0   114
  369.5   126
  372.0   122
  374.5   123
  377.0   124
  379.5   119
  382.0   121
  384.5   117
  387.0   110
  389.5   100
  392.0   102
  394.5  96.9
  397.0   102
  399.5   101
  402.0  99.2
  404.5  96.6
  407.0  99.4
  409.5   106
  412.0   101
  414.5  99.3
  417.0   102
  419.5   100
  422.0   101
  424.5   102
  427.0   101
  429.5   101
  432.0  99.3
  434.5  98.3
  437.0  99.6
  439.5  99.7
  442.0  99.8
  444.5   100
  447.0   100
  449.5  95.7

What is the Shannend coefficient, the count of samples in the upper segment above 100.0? 6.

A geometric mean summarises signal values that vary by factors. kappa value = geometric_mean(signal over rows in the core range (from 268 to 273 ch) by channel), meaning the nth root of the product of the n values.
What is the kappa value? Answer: 97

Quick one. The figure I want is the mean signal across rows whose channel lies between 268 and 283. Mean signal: 100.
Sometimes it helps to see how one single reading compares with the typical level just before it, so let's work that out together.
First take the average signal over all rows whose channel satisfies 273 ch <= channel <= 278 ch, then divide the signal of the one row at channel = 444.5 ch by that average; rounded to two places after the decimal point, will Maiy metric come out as 1.00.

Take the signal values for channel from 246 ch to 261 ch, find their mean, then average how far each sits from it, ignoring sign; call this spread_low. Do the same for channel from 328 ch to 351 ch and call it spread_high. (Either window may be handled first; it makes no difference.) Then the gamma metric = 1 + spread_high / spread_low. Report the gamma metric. 2.5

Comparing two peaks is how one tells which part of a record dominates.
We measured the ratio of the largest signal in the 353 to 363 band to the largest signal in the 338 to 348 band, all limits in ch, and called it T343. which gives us 0.97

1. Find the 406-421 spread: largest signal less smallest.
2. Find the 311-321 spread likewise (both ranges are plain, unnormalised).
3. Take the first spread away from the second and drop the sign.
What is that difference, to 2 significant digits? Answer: 2.6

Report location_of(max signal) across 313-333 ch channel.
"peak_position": 322.0 ch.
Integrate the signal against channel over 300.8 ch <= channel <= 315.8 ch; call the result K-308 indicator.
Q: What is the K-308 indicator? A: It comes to 1542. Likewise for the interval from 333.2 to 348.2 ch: 1570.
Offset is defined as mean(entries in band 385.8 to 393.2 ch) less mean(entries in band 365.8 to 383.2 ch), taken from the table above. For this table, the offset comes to -17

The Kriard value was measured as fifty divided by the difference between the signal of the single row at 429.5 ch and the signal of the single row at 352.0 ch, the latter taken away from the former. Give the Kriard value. 50.0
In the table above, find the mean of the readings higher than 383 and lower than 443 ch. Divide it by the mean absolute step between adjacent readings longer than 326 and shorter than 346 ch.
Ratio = 65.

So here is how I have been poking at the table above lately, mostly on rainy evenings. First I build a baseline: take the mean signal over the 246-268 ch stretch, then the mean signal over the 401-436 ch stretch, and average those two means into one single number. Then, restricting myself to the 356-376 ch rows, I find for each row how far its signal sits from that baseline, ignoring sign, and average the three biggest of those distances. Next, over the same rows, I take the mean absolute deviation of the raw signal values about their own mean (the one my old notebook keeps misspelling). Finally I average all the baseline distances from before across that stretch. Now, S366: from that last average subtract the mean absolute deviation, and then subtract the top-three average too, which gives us -19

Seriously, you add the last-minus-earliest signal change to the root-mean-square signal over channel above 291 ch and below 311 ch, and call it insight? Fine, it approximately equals 83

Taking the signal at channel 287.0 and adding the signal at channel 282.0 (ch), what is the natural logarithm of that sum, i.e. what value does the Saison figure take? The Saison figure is 5.47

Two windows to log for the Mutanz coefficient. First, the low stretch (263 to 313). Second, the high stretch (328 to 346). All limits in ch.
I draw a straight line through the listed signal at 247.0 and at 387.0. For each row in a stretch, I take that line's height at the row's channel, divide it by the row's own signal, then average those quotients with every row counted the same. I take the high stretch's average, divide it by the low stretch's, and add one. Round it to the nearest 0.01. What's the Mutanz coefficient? 2.06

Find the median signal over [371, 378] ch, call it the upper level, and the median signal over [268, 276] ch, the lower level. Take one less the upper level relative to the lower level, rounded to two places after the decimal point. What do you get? -0.26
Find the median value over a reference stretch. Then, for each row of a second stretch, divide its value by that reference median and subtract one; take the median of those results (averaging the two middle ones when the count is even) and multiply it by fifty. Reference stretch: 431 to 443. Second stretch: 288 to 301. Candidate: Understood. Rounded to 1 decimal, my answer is 8.7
